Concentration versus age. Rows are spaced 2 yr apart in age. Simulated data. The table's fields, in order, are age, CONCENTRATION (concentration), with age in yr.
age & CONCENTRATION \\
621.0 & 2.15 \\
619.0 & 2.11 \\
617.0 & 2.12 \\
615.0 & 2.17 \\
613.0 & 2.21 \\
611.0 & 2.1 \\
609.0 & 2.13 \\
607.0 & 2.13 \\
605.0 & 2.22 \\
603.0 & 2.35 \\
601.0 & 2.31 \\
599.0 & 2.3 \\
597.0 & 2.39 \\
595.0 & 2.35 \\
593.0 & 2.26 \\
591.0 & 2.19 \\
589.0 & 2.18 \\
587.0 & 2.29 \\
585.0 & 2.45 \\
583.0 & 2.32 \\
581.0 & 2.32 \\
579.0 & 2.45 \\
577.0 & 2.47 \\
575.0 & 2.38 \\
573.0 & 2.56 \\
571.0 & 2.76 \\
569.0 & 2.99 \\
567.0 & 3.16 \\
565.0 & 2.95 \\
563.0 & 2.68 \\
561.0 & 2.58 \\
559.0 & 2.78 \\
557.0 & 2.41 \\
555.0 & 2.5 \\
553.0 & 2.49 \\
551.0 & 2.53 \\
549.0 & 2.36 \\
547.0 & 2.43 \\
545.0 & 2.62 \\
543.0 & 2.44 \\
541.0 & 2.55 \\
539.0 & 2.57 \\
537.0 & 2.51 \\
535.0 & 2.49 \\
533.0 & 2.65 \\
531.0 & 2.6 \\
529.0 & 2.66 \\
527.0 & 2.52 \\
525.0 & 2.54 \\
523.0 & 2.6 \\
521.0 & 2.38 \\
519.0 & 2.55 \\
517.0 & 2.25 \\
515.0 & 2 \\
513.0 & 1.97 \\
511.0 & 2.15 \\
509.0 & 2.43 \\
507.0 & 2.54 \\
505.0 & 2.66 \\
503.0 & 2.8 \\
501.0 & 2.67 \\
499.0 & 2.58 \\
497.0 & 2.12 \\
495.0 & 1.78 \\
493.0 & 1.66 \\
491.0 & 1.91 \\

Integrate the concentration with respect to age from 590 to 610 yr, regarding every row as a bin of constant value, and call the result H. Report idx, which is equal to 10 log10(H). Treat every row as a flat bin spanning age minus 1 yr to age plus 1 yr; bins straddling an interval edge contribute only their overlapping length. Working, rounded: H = 45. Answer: 16.6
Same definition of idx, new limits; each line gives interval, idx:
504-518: 15.1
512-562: 20.9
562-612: 20.8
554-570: 16.4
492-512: 16.7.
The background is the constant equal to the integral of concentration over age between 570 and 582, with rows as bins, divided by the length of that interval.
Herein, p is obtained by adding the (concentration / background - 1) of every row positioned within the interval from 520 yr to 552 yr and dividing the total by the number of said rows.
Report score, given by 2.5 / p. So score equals 163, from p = 0.02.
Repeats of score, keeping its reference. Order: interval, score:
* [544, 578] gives 46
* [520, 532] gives 104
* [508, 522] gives -26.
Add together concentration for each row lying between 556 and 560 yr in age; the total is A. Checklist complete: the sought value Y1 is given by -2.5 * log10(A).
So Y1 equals -1.79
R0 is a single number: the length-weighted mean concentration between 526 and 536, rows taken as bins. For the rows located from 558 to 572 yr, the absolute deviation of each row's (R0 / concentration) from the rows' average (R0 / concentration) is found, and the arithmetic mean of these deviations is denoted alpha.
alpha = 0.052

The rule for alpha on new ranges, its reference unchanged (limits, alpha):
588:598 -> 0.038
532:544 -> 0.022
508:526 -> 0.101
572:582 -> 0.030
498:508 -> 0.027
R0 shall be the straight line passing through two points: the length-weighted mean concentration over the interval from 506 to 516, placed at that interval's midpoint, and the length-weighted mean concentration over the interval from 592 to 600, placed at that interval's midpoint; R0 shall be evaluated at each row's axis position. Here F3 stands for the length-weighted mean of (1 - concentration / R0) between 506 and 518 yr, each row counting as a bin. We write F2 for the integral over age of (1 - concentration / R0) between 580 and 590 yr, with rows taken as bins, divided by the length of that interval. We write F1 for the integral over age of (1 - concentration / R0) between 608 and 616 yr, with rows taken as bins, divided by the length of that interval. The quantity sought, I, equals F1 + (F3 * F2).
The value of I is 0.08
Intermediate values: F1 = 0.08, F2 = 0.00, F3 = 0.00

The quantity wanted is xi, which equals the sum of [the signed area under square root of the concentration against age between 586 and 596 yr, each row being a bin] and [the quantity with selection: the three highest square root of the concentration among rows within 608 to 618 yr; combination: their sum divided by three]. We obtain 16.5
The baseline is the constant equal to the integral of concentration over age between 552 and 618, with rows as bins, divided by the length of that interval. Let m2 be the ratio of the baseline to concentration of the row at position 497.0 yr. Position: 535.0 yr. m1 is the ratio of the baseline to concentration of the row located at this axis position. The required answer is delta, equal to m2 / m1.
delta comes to 1.17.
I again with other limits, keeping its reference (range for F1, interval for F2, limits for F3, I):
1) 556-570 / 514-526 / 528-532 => -0.21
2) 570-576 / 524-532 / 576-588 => -0.11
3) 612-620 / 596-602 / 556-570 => 0.08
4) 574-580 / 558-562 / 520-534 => -0.03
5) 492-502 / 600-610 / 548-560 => 0.01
